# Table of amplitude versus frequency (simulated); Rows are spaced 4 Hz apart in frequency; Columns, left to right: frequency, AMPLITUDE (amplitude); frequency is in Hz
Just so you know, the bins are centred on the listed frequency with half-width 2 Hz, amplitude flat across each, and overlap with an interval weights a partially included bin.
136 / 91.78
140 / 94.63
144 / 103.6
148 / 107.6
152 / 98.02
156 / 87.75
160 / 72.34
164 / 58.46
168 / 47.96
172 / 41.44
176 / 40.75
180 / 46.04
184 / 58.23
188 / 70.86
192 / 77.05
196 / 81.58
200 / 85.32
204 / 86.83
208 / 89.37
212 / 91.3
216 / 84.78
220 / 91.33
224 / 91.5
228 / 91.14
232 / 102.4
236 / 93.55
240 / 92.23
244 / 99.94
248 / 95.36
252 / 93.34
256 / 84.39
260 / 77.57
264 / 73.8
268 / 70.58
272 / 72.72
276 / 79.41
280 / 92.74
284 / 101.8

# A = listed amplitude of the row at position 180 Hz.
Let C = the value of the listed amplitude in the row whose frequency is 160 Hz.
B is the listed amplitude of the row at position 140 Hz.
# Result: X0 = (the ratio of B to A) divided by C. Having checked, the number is 0.028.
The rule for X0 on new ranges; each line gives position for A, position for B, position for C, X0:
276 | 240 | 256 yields 0.014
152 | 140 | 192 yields 0.013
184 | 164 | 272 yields 0.014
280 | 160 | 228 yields 0.009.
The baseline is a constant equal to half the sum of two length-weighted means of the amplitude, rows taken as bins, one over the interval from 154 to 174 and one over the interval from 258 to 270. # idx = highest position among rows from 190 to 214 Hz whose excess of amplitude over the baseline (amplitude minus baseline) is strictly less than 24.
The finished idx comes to 212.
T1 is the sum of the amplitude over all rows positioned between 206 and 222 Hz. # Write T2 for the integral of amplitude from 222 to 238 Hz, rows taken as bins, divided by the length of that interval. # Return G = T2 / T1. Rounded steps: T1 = 357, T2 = 95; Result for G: 0.265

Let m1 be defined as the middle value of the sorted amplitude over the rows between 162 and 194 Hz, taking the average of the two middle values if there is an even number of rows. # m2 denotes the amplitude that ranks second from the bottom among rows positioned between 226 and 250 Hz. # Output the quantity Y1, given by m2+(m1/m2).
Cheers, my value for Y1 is 93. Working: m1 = 53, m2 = 92.23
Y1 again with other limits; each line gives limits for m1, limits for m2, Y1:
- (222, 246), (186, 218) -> 78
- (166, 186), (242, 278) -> 73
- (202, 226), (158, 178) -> 44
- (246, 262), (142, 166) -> 74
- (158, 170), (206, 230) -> 90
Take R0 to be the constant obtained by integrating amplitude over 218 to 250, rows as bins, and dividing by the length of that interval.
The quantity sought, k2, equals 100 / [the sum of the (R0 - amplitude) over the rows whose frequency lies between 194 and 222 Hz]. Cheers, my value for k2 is 1.9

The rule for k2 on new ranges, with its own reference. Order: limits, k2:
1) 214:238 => 7.5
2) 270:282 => 2.6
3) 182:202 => 1.0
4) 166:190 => 0.4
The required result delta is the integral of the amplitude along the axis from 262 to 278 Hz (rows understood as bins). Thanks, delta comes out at 1186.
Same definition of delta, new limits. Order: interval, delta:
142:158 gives 1588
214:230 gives 1435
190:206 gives 1323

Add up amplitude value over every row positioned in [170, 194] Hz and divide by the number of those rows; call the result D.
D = 56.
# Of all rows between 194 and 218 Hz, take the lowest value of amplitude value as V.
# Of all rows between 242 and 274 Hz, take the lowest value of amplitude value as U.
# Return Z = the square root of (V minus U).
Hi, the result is 3.32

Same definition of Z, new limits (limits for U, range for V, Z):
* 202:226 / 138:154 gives 3.14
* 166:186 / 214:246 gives 6.64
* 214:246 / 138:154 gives 3.14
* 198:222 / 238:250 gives 2.73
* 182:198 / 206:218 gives 5.15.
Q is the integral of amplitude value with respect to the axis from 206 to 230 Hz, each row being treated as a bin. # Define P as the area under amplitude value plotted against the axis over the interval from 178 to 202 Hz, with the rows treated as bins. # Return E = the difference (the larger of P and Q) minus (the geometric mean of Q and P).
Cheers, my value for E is 256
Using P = 1676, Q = 2158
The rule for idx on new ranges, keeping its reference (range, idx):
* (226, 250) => 228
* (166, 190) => 188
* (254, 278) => 276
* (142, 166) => 164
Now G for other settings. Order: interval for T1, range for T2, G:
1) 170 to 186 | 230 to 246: 0.520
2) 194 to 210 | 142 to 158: 0.289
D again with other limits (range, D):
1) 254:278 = 76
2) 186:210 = 82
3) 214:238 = 92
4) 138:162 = 94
